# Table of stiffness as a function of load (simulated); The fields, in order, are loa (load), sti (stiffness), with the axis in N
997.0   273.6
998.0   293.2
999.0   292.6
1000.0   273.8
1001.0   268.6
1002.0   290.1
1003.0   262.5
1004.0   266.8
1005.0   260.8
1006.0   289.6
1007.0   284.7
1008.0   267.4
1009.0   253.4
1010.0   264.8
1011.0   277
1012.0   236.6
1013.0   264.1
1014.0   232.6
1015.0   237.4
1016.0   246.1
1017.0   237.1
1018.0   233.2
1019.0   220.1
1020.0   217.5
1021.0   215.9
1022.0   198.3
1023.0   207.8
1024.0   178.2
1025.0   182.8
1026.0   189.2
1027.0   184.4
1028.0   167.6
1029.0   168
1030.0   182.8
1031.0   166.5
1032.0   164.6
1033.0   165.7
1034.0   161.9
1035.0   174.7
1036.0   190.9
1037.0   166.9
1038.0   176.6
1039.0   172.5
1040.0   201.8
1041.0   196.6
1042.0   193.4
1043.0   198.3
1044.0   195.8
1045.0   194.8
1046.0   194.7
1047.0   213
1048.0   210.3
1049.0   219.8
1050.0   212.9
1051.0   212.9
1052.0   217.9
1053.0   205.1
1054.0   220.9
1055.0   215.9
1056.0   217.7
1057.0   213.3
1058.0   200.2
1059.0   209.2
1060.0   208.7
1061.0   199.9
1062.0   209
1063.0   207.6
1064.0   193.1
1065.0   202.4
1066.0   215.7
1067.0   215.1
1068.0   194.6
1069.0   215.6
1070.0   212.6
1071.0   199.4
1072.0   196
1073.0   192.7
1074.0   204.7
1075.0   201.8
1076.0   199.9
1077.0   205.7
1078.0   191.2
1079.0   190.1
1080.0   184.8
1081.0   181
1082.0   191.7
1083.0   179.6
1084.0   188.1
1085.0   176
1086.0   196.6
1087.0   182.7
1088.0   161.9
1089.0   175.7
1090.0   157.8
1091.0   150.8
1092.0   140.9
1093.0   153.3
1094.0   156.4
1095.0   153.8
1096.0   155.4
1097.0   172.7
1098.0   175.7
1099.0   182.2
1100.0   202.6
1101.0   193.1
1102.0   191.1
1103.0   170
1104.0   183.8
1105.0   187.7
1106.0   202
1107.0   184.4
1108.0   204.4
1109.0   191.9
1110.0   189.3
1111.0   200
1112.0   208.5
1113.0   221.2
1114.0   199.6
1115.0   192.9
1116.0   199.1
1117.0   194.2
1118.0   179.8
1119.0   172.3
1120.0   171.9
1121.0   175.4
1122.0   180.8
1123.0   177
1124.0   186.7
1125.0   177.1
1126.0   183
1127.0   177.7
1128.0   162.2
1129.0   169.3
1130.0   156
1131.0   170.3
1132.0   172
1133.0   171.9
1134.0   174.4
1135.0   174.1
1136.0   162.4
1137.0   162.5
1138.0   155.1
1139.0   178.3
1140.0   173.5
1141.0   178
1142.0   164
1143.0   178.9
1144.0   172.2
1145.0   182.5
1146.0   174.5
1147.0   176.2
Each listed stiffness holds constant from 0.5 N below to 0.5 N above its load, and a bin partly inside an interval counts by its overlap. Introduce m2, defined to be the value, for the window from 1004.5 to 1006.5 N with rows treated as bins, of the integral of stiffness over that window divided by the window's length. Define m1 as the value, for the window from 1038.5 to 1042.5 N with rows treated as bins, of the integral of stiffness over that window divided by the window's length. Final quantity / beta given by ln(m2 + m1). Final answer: 6.14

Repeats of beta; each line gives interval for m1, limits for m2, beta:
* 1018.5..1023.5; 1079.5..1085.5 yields 5.98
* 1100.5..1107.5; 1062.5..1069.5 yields 5.98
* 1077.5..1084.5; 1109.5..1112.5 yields 5.96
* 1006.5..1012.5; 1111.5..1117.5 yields 6.15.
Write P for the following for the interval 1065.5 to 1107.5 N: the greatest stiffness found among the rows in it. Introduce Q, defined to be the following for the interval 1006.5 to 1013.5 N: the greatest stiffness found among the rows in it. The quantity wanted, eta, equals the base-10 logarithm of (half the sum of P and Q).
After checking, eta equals 2.40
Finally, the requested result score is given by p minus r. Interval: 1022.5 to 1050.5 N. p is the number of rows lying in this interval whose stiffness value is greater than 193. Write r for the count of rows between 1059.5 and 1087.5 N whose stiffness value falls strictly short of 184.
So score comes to 8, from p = 12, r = 4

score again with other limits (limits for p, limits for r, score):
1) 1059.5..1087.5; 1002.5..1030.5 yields 13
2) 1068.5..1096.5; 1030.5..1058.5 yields 1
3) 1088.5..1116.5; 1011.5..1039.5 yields -4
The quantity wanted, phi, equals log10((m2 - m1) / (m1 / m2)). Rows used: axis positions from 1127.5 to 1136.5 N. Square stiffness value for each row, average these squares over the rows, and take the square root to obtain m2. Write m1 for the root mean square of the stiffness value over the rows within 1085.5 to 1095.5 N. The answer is 0.65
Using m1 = 164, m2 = 168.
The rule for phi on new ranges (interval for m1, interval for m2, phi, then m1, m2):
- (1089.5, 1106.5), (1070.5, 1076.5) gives 1.47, 173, 199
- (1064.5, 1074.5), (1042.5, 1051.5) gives -0.01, 205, 206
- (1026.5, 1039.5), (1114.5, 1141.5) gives 0.43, 173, 175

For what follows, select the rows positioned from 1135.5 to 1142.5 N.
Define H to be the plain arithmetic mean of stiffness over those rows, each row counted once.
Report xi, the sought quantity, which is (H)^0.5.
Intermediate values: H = 168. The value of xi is 12.95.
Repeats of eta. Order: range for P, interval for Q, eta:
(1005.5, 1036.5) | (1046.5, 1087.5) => 2.41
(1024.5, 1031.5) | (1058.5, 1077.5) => 2.31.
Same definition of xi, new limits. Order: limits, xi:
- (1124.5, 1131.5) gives 13.07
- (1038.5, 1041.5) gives 13.79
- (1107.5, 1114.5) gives 14.22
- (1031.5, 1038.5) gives 13.10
